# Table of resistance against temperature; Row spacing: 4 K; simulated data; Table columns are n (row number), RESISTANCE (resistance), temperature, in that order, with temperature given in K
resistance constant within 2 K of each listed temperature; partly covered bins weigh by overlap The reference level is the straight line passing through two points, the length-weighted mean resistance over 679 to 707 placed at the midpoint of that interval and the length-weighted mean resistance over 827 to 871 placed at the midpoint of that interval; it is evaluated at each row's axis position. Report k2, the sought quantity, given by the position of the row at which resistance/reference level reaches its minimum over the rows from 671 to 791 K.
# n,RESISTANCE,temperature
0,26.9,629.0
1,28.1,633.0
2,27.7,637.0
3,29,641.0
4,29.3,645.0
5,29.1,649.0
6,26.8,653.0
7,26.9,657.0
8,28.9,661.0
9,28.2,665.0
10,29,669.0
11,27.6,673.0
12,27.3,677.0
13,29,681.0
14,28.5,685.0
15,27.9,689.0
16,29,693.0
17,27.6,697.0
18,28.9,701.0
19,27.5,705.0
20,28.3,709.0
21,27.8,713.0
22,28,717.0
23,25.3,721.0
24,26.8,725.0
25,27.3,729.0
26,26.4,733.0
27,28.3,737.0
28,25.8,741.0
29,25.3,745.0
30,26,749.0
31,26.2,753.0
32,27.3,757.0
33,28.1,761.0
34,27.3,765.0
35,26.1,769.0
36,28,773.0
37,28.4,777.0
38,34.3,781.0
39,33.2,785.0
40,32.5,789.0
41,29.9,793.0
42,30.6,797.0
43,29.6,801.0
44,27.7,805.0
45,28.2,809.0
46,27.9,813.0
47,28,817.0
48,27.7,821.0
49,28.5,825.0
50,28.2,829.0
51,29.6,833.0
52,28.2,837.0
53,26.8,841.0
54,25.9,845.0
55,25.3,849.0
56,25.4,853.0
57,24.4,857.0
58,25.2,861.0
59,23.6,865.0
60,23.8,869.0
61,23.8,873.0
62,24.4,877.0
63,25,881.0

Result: 721.0 K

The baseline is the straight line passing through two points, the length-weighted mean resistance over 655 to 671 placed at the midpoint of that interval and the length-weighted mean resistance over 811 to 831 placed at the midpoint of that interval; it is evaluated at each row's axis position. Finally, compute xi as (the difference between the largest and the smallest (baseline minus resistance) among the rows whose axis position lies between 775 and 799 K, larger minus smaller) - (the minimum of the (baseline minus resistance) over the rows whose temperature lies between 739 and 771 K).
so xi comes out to 6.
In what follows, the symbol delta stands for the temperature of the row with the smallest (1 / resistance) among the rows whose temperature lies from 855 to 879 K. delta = 861.0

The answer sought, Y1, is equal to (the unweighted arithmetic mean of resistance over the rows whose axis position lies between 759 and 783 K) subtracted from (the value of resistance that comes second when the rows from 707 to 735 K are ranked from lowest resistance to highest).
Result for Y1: -2.3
